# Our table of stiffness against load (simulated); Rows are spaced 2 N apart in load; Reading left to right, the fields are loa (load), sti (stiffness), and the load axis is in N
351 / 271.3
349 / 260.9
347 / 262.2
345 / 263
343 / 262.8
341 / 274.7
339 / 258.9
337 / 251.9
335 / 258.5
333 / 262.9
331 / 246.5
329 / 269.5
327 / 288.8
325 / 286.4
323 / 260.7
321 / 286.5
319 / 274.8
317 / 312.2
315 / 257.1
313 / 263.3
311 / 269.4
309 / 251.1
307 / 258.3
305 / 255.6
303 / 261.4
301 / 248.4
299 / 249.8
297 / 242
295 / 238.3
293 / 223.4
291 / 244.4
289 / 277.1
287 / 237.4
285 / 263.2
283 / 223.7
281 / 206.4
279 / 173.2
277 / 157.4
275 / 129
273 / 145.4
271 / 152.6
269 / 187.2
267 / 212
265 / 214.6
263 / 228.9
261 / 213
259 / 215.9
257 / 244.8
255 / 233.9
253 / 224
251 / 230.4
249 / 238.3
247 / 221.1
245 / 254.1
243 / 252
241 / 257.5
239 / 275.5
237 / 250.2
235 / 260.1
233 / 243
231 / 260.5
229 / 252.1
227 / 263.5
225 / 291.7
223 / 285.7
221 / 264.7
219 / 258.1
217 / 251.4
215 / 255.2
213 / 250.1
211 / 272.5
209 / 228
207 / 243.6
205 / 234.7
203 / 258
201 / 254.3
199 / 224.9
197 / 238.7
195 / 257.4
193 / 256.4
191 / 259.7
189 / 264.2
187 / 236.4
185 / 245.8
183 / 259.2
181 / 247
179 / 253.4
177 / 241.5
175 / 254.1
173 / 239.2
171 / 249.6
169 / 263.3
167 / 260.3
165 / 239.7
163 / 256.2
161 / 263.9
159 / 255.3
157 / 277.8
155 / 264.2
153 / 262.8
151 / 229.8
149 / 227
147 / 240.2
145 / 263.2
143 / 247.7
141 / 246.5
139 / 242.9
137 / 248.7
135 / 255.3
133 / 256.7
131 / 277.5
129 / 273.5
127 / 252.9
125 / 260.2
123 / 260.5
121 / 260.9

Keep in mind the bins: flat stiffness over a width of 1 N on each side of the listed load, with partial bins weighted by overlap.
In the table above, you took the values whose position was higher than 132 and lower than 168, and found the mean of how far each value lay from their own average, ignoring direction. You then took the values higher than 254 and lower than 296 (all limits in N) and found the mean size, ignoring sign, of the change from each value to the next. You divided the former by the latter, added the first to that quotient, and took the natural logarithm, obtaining 2.40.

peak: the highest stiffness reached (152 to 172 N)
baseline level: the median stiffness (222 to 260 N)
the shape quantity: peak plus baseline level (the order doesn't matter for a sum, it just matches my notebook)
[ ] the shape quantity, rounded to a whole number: 530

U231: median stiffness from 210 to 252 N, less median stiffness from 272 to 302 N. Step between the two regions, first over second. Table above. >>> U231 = 18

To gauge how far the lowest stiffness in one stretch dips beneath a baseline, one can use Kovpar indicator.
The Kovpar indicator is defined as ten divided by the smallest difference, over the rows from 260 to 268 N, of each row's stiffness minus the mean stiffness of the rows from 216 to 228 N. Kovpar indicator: -0.17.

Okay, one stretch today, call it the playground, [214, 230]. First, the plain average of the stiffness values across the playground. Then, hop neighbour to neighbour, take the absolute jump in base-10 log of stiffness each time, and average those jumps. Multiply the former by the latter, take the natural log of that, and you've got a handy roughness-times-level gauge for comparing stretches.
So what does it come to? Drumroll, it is 1.6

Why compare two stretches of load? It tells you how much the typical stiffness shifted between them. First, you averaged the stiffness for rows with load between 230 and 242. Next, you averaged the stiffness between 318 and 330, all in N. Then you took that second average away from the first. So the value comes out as -20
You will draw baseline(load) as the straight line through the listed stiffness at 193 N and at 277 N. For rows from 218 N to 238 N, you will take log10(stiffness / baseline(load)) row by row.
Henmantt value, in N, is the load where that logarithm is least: 219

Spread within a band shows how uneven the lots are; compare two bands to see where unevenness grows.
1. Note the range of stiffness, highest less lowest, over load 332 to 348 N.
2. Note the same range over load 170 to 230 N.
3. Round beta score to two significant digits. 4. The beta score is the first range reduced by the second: -44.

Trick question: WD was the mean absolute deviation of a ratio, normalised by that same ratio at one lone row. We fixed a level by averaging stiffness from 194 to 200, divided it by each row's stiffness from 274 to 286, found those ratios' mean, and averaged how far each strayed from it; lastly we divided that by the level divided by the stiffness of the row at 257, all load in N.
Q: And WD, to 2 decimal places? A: 0.28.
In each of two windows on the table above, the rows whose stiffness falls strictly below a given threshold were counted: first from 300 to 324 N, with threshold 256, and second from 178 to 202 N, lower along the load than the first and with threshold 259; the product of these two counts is 27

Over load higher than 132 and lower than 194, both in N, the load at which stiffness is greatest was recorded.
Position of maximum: 157 N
